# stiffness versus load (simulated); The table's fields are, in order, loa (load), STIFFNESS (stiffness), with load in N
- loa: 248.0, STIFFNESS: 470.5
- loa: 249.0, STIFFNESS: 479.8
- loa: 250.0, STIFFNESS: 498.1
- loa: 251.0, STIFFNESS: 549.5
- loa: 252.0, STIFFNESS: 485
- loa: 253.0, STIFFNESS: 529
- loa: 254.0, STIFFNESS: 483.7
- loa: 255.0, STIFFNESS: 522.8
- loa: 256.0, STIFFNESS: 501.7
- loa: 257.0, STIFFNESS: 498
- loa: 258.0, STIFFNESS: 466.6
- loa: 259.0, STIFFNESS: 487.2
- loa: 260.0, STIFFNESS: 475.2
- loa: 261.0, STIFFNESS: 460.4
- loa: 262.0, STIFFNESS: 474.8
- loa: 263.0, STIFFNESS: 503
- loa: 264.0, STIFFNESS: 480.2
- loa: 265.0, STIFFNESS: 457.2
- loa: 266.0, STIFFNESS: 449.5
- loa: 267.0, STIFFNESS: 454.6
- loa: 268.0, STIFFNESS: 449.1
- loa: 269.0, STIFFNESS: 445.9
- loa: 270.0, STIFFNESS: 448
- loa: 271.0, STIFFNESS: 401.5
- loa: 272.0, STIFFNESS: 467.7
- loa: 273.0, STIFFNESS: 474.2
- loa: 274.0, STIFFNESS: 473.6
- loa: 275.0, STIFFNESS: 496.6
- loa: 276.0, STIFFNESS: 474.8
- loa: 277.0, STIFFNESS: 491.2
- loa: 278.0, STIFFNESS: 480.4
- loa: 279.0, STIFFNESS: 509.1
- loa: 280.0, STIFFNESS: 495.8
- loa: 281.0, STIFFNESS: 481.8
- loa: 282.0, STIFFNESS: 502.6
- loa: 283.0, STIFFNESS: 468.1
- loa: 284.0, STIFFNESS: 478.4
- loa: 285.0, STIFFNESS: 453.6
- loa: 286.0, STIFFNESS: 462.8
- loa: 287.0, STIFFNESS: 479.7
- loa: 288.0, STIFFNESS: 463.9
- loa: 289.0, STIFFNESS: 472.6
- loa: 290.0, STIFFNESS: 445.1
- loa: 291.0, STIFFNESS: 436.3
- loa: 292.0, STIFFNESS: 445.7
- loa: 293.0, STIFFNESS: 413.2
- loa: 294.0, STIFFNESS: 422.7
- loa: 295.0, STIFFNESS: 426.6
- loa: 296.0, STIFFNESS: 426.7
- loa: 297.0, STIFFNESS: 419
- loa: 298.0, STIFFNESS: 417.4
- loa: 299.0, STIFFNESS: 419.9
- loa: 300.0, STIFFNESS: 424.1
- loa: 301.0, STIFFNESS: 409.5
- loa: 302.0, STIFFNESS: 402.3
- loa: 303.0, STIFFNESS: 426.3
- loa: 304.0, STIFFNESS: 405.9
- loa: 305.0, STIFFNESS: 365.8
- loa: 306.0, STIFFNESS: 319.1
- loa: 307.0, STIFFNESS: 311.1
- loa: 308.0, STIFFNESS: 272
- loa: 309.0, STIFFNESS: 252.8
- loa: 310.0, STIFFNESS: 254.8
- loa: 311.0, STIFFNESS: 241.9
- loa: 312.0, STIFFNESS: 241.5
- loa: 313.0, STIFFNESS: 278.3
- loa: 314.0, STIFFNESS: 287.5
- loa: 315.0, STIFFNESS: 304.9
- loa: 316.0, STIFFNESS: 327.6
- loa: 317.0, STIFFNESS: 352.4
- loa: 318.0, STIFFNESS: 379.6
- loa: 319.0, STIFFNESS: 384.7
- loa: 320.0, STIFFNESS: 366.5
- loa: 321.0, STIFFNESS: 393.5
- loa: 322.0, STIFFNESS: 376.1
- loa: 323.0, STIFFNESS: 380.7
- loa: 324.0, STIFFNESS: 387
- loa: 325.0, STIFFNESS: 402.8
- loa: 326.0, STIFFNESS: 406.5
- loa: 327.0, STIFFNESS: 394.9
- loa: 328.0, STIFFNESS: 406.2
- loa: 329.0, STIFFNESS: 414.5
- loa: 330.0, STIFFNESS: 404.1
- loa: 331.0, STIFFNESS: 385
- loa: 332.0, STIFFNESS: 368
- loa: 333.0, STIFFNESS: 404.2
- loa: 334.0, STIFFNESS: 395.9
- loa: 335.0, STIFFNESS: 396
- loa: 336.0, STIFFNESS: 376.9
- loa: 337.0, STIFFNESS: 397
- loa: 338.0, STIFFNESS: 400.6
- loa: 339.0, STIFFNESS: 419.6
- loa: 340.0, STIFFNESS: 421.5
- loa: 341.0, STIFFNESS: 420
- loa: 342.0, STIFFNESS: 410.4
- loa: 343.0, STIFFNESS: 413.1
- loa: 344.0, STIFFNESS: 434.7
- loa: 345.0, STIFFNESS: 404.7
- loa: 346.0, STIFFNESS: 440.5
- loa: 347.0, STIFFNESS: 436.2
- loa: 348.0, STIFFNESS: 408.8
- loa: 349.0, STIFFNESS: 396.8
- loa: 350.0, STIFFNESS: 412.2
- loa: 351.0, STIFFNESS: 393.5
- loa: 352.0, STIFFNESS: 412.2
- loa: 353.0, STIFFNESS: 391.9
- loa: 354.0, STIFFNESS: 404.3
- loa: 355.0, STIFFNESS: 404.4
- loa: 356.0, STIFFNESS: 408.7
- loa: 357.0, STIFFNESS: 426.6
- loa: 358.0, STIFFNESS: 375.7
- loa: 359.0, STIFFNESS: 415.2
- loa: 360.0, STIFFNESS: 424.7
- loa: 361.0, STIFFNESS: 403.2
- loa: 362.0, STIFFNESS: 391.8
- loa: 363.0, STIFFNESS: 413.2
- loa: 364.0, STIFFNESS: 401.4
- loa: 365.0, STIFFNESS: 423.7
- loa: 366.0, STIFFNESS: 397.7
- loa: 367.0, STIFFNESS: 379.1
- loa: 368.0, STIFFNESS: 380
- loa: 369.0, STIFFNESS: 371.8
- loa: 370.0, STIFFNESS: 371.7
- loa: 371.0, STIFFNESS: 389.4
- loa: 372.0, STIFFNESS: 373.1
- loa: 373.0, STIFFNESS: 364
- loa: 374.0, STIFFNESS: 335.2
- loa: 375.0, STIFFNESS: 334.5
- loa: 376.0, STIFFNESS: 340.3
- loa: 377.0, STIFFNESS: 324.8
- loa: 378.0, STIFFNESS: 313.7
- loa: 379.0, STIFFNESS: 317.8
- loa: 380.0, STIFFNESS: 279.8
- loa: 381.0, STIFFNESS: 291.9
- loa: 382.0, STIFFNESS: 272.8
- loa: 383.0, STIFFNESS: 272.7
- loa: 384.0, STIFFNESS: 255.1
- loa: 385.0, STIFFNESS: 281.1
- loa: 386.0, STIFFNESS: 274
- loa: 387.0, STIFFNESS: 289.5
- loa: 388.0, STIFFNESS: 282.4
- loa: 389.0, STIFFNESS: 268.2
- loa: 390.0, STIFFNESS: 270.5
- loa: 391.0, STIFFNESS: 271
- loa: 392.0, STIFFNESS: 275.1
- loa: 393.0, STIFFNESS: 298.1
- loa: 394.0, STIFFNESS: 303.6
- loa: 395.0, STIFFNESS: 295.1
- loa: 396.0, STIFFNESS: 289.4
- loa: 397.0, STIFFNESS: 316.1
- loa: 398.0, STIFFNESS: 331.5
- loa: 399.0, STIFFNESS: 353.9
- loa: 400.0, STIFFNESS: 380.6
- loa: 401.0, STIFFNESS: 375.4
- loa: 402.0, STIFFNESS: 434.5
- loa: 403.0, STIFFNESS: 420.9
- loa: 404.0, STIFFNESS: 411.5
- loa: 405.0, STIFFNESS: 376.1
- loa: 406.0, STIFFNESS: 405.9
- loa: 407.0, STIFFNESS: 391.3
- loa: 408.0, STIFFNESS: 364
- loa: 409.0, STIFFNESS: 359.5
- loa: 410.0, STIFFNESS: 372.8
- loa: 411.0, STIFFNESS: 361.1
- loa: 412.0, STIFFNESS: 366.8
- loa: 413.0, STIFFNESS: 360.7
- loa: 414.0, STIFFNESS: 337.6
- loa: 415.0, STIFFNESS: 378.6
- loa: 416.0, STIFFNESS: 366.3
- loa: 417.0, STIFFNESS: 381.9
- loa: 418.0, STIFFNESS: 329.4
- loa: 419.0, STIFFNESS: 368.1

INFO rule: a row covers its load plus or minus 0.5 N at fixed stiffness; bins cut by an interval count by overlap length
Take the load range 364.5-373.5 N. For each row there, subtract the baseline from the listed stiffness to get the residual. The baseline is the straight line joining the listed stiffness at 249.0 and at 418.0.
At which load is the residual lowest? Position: 373.0 N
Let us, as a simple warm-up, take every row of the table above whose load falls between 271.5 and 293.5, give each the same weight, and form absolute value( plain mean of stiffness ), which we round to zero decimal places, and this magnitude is 471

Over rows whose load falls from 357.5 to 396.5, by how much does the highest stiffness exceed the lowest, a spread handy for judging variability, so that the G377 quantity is 170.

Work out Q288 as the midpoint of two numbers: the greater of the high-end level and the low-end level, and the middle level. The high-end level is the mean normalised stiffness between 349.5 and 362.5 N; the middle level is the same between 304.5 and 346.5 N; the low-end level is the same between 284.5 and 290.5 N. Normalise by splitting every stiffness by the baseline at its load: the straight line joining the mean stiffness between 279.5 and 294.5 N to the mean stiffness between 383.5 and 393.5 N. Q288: 1.08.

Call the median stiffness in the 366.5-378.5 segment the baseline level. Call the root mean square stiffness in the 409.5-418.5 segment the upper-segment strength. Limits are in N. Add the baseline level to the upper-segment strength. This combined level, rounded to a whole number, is 730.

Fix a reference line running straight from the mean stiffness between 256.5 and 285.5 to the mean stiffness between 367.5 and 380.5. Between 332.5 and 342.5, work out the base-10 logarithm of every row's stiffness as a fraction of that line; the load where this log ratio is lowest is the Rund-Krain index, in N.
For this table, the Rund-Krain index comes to 336.0 N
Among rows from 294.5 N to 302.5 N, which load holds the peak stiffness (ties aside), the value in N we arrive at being 296.0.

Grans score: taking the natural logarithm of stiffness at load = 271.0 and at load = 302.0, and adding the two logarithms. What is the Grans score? 12.0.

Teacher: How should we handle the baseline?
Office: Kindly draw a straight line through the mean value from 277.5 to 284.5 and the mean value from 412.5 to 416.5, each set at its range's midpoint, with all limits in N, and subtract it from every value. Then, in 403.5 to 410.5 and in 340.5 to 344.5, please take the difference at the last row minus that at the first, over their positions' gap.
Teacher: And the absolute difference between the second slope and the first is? 11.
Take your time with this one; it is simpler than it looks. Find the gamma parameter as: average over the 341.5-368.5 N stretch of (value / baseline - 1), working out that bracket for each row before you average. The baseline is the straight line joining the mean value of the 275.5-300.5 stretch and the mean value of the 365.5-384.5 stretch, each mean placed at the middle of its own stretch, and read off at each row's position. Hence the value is 0.12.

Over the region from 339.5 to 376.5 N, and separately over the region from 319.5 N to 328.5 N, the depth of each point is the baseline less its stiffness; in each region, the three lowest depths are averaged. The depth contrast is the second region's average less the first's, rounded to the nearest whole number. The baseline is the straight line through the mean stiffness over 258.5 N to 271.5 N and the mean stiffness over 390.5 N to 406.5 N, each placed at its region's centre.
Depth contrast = 51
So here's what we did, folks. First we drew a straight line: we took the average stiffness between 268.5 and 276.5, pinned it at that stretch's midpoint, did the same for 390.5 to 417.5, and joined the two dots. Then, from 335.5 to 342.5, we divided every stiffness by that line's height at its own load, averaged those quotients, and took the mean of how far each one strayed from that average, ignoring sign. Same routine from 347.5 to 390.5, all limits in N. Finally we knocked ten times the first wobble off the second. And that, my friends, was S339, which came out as -0.241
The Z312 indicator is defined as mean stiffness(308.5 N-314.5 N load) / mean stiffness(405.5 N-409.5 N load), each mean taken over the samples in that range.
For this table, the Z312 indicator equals 0.68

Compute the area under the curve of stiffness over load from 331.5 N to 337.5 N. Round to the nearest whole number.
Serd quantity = 2338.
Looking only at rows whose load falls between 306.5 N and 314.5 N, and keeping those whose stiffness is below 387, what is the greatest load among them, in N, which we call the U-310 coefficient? 314.0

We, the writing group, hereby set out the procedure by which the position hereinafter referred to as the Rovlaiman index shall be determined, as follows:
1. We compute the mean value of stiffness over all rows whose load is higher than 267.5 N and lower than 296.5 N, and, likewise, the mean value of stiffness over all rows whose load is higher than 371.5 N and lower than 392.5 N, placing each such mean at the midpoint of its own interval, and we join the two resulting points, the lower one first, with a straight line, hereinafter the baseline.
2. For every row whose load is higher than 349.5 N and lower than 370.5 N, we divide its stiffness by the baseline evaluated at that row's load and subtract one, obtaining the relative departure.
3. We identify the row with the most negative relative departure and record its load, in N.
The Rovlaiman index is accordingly 358.0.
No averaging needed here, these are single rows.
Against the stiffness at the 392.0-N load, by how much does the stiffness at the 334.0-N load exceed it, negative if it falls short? 121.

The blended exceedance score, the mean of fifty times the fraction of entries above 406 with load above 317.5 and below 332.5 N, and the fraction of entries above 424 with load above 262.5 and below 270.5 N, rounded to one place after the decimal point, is 5.5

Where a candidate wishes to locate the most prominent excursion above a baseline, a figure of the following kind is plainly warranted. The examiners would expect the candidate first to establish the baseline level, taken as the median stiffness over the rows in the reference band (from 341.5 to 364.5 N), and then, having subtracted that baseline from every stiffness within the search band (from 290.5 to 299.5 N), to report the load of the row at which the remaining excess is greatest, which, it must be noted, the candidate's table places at 292.0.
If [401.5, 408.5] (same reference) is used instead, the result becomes 402.0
